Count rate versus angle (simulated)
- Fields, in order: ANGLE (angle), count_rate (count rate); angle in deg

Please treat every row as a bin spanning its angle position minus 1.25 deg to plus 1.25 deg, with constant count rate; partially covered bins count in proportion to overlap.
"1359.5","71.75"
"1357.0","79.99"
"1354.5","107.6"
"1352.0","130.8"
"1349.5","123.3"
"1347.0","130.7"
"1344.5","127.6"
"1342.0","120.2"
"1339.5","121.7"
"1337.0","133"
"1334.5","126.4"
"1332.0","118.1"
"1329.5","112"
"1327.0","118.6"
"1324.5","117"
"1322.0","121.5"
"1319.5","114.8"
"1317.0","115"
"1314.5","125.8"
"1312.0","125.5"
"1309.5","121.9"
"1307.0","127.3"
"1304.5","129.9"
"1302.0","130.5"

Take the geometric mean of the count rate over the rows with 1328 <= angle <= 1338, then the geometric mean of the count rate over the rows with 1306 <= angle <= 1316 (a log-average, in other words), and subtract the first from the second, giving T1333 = 3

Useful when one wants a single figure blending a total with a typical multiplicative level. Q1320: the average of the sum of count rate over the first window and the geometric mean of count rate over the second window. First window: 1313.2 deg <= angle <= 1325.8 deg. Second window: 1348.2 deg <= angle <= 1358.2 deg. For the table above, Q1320 351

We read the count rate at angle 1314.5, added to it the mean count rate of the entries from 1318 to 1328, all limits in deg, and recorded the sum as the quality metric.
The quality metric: 244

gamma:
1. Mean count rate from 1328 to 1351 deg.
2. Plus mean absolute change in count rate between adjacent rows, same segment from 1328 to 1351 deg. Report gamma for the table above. 130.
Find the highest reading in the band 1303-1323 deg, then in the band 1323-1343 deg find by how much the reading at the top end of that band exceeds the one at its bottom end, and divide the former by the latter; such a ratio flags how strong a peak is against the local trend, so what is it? 41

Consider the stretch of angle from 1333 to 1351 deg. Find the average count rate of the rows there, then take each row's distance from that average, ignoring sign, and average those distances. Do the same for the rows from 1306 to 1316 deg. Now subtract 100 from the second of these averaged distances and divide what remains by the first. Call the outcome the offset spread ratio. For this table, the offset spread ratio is -26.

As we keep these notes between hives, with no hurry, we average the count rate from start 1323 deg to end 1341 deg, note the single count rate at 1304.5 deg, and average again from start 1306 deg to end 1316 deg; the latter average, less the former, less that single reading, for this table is -126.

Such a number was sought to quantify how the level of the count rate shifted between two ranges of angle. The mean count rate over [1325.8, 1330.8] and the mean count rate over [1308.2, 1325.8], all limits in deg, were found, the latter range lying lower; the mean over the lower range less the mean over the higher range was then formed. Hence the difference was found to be 4.9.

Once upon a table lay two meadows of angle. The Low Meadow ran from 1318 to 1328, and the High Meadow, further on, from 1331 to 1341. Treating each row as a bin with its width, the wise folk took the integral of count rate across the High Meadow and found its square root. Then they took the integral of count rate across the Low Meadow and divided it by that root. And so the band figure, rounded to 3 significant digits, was 33.4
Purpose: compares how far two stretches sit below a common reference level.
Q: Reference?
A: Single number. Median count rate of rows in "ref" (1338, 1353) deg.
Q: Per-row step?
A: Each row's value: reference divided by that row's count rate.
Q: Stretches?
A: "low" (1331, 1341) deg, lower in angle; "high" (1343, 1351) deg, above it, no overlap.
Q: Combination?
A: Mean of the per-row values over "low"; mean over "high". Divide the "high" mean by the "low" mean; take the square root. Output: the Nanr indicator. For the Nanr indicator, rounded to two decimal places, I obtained 0.99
